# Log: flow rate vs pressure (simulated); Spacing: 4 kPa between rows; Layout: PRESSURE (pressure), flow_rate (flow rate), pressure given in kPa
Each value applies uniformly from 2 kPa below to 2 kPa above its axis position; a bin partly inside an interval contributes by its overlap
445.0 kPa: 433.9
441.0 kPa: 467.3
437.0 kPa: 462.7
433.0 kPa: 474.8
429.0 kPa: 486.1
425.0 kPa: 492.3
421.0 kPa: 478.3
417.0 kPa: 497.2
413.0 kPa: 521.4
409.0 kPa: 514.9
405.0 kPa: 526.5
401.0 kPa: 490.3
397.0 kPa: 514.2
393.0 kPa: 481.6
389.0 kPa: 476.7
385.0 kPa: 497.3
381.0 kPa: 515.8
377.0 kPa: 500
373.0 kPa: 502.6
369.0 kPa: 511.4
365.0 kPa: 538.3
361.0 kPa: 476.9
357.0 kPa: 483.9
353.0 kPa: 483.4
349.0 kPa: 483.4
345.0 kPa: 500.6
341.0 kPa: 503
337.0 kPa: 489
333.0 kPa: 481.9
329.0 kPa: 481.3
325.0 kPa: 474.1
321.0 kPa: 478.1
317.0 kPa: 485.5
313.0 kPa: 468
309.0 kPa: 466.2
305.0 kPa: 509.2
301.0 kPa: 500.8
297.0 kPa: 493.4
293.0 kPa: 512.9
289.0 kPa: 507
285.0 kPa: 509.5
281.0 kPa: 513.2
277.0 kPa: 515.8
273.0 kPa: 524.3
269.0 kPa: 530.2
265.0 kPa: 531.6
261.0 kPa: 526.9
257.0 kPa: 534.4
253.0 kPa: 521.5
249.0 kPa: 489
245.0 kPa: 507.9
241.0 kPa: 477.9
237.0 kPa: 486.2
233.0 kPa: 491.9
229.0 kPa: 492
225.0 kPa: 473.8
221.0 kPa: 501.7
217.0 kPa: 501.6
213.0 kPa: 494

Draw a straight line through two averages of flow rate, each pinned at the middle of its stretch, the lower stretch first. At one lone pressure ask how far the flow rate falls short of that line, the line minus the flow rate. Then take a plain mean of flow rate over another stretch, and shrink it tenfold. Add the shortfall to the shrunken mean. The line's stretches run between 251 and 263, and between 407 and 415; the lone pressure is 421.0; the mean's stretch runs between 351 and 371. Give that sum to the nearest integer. 89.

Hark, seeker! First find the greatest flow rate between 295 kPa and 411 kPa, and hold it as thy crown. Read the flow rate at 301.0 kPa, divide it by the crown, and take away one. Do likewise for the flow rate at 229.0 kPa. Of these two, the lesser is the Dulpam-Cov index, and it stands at -0.086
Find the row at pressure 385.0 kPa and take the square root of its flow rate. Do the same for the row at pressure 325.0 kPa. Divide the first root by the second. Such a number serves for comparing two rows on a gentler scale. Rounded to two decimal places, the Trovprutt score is 1.02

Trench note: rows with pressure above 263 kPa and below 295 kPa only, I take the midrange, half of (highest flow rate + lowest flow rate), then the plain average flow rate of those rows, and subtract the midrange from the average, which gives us -1.2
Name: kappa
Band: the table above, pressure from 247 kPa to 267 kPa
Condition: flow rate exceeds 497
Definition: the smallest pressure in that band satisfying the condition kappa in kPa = 253.0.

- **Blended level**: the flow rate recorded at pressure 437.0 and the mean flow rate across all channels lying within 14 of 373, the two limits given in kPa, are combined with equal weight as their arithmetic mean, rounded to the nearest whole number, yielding 484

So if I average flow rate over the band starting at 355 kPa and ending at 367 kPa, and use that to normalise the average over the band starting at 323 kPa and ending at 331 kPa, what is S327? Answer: 0.96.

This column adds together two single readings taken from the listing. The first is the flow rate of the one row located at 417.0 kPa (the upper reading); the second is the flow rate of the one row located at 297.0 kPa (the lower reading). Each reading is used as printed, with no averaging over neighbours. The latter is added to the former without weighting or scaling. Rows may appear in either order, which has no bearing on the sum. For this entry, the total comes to 991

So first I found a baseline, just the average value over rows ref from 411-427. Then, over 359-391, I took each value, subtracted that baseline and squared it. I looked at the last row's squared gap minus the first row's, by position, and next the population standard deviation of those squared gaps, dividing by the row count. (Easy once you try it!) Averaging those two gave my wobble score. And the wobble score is 263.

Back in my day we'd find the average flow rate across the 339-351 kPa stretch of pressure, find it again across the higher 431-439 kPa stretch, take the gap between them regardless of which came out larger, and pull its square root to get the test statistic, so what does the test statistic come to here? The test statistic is 5.2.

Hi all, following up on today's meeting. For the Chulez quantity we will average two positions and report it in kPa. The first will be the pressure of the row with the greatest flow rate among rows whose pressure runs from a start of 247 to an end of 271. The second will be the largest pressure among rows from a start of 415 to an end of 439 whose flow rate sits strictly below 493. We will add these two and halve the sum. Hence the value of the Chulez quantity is 347 kPa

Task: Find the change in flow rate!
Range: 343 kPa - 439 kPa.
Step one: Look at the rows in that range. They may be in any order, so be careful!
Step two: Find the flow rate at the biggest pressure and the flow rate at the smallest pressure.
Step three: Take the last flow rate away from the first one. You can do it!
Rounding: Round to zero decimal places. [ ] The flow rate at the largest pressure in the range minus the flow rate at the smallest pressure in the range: -38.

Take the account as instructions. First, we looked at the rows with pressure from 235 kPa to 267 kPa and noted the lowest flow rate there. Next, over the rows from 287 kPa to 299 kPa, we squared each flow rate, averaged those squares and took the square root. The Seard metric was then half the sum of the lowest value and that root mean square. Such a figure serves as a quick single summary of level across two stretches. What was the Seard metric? 491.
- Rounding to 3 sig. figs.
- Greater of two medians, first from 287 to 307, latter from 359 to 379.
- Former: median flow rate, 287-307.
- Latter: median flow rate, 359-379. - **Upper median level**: 507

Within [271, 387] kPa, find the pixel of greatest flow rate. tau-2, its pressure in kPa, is 365.0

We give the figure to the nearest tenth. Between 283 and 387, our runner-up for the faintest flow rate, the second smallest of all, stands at 468.0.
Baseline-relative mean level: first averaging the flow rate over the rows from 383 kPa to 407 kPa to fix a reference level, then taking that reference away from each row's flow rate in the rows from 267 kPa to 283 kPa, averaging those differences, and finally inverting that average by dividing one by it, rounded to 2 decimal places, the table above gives 0.04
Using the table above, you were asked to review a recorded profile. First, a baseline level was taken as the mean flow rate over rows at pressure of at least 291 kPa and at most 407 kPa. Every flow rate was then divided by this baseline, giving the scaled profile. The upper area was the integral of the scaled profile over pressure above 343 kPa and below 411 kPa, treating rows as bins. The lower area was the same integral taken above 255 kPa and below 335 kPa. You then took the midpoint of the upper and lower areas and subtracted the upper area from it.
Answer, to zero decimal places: 6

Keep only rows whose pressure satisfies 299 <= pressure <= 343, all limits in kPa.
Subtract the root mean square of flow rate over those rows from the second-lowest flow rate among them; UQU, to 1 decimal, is -17.4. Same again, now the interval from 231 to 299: -24.3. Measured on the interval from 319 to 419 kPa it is -20.6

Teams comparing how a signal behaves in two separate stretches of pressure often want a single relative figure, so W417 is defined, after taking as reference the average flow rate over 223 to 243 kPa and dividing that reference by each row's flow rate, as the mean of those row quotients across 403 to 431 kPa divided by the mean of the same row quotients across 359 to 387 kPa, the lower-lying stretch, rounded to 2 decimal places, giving 1.01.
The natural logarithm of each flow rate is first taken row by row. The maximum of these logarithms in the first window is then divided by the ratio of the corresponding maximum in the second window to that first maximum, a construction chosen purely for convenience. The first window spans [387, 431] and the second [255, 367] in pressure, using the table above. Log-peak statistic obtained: 6.24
